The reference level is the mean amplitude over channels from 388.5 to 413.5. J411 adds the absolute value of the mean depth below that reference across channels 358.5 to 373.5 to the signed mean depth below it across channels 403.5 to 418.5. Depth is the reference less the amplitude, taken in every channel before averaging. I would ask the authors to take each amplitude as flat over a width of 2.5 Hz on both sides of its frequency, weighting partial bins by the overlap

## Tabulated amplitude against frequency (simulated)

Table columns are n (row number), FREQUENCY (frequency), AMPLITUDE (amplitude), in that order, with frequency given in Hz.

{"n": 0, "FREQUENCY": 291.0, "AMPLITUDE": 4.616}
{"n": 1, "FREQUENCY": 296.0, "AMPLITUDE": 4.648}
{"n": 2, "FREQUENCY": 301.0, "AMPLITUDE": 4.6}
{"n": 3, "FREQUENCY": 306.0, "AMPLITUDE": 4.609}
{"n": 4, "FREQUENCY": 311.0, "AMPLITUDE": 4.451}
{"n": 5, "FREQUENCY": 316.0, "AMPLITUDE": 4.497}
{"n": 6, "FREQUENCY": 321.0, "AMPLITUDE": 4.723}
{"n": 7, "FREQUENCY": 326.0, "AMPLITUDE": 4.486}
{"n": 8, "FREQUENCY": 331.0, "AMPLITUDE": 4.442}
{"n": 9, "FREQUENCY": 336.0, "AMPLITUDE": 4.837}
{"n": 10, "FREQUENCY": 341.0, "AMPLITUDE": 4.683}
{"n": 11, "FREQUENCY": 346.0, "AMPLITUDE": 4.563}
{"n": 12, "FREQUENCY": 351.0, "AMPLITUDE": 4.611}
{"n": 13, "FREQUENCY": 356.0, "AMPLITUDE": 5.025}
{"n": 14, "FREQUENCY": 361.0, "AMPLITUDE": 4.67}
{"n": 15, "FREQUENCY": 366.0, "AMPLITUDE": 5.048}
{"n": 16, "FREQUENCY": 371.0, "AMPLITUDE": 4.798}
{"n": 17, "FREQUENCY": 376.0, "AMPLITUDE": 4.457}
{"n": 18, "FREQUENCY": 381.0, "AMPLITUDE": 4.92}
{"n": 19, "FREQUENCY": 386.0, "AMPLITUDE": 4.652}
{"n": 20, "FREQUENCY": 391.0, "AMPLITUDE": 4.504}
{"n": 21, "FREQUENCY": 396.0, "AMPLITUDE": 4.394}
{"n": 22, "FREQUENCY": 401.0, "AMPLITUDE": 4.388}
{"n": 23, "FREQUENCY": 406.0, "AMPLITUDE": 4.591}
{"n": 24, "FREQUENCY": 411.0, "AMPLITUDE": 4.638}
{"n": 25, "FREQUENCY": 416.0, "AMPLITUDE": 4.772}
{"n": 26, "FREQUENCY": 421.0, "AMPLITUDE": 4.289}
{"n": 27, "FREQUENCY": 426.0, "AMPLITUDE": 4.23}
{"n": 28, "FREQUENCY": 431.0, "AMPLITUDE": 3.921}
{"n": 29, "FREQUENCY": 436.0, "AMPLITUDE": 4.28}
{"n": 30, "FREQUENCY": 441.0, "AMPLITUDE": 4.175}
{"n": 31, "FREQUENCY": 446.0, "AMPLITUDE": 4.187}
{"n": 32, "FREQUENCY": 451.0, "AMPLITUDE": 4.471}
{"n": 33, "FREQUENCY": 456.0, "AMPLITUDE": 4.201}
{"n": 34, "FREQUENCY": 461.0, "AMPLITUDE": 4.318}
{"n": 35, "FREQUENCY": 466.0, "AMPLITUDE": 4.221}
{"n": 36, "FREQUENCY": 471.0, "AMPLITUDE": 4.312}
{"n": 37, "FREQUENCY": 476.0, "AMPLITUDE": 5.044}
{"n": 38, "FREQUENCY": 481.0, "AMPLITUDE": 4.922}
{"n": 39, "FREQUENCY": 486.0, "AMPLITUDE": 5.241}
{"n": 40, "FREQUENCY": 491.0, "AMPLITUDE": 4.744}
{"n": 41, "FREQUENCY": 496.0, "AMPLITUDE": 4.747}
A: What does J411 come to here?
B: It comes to 0.17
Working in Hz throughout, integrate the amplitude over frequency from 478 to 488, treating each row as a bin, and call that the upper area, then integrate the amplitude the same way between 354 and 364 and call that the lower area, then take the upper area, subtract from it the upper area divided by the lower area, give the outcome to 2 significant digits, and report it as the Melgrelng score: 50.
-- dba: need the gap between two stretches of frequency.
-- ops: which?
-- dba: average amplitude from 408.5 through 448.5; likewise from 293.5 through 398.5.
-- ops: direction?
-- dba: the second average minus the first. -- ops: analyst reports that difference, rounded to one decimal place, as 0.3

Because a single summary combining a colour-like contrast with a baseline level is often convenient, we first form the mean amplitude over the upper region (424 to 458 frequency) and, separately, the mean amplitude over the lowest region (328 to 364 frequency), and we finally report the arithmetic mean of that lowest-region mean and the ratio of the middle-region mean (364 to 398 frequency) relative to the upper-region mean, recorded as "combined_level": 2.90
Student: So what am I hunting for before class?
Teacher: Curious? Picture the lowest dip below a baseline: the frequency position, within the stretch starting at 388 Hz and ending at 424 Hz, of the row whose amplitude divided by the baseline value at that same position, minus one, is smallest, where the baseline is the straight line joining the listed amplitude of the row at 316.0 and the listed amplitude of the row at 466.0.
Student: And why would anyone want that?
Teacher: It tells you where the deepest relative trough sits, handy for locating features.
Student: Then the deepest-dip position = 421.0 Hz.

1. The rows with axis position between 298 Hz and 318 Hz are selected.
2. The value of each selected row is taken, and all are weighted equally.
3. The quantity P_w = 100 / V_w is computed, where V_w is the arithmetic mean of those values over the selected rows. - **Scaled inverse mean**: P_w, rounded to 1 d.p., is 22.0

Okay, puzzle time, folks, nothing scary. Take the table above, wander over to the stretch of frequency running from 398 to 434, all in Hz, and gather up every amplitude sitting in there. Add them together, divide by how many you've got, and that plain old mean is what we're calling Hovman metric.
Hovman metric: 4.40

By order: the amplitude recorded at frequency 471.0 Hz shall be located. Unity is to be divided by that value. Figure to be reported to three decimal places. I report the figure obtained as 0.232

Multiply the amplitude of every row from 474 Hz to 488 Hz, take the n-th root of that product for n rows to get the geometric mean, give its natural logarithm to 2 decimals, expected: 1.62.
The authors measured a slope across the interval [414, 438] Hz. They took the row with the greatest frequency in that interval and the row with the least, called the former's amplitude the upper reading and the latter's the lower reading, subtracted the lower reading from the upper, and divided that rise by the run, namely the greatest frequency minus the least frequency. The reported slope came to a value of -0.025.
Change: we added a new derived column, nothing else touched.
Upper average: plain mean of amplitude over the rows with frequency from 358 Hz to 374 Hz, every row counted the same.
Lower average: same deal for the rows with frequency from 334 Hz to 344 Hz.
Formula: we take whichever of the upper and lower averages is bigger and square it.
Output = 23.4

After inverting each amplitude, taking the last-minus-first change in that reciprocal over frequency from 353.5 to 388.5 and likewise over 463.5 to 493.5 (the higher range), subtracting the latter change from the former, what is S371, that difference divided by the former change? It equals 2.6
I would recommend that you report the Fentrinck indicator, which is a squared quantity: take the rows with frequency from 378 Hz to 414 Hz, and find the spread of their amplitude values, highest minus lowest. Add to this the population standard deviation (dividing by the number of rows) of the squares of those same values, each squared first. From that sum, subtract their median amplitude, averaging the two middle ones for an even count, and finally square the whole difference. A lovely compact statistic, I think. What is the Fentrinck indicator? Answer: 6.2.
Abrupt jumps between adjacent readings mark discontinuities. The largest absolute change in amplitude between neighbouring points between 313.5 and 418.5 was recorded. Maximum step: 0.46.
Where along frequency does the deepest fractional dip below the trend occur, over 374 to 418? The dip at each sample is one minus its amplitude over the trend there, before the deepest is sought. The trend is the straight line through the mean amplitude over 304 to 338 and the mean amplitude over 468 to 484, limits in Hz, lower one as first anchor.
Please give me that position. 401.0 Hz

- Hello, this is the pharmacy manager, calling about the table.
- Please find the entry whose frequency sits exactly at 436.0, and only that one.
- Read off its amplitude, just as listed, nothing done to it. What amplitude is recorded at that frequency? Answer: 4.28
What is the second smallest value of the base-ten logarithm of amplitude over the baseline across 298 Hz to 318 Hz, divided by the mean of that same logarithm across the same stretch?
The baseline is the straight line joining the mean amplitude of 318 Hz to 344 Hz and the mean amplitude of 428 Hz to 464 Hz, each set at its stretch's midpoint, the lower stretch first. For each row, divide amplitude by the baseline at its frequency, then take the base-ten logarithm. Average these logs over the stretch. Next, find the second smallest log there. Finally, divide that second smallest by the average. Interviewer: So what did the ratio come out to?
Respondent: 1.1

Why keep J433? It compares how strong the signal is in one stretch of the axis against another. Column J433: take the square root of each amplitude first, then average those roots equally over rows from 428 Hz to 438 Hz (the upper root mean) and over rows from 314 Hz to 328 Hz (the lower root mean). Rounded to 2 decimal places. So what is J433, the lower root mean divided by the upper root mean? 1.06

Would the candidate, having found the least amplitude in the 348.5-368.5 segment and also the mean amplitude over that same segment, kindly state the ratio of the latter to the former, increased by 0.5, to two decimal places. 1.55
